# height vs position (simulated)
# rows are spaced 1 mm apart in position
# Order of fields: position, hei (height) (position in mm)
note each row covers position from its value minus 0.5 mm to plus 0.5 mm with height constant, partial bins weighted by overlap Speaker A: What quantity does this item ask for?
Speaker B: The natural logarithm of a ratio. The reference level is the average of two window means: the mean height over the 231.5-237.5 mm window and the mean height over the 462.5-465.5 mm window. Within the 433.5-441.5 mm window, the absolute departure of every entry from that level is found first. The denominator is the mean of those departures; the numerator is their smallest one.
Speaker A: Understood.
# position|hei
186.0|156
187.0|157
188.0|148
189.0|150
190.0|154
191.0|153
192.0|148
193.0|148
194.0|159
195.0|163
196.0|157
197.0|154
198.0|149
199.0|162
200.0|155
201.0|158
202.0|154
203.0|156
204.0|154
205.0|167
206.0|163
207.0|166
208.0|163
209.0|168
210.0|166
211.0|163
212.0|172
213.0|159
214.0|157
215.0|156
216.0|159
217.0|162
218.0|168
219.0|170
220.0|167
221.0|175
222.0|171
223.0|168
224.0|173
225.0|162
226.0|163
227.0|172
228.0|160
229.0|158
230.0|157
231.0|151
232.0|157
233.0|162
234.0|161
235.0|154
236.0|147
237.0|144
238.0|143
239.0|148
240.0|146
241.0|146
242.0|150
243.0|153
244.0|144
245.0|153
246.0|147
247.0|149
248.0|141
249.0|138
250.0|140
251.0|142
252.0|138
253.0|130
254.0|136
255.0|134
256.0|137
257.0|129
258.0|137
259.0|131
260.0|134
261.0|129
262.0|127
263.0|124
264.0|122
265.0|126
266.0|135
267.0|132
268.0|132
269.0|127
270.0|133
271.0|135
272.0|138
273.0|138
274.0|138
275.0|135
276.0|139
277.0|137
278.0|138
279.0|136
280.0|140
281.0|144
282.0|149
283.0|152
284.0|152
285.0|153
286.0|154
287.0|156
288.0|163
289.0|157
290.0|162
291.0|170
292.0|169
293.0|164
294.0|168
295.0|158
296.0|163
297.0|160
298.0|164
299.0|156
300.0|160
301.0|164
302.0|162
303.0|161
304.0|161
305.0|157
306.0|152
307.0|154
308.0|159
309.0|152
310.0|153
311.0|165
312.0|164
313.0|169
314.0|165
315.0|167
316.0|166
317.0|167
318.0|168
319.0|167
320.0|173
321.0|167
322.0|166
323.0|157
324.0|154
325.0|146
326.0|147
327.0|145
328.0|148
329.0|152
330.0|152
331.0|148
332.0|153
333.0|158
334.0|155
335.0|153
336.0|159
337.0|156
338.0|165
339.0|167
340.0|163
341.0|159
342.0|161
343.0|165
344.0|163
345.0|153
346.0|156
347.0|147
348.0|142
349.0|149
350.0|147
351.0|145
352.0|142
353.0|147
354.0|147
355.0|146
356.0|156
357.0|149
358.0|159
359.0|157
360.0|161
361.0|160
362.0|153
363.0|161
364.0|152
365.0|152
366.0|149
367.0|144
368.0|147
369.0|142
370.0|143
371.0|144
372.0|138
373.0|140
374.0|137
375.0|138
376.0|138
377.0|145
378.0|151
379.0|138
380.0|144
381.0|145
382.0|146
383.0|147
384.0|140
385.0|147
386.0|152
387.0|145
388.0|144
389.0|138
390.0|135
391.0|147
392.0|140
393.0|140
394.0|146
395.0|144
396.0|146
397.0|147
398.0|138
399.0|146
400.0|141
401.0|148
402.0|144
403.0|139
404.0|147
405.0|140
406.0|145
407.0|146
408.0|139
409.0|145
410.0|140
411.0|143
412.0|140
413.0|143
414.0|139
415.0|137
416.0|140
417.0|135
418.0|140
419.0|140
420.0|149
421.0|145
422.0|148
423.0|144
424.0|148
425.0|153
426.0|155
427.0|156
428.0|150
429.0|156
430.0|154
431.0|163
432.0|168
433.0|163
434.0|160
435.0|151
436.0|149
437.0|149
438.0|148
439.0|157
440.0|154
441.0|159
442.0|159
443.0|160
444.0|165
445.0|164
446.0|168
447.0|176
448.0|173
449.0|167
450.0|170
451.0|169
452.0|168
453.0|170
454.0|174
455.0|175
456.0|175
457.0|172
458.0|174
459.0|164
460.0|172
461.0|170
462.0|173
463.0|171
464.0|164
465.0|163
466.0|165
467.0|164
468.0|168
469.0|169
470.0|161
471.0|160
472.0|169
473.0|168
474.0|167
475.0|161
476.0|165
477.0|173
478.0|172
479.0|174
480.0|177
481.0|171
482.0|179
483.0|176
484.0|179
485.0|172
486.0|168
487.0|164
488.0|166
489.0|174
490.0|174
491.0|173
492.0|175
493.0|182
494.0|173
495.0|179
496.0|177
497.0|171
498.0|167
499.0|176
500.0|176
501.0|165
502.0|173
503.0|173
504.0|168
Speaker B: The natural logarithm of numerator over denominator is -4.4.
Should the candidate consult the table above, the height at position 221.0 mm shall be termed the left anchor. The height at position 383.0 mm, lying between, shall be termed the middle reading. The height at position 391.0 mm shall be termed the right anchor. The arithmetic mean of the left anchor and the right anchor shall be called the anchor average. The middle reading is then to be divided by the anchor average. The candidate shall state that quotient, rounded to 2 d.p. 0.91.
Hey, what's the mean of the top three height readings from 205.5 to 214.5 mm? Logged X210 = 169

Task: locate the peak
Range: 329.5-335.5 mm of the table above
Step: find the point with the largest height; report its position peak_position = 333.0 mm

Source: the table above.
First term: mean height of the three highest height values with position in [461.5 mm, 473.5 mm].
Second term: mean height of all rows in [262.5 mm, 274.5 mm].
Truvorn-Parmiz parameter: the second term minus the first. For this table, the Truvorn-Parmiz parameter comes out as -39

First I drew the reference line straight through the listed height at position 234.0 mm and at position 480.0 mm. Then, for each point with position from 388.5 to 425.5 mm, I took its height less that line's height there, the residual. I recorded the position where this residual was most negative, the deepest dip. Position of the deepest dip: 417.0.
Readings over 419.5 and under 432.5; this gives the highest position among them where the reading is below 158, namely 430.0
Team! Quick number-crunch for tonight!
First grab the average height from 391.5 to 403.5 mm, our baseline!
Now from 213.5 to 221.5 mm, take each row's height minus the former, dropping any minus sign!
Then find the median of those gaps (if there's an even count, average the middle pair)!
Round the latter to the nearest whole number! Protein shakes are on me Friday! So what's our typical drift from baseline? 21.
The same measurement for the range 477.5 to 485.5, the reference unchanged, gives 32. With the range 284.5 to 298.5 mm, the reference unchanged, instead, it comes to 19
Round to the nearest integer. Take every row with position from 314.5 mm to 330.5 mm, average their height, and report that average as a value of 159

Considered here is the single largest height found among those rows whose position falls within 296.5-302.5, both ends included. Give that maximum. 164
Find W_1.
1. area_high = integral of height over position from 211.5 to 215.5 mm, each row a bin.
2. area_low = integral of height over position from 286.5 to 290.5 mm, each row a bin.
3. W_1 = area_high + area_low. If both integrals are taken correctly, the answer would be 1282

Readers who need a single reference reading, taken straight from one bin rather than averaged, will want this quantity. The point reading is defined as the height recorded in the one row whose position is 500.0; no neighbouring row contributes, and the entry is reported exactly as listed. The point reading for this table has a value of 176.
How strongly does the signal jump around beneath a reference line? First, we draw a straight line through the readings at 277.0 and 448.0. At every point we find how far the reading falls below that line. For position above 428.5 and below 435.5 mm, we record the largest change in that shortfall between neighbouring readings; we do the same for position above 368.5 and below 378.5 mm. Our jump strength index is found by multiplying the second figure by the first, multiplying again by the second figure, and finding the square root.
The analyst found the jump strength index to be 21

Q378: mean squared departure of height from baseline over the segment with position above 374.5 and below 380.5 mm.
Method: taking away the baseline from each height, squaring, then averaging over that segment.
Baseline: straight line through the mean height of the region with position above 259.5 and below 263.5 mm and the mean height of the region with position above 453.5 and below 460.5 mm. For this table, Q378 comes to 170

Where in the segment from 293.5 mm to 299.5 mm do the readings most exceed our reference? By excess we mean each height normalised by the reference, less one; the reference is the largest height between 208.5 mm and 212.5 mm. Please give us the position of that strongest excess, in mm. 294.0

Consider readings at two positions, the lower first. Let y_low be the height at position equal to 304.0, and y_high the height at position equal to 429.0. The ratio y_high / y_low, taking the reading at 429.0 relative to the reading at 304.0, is 1.0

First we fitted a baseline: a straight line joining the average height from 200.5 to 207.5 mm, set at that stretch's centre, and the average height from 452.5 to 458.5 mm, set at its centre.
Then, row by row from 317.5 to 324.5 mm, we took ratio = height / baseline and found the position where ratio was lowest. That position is 324.0 mm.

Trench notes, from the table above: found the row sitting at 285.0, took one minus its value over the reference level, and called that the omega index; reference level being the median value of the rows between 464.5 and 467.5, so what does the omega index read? 0.07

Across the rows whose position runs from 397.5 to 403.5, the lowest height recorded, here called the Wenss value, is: 138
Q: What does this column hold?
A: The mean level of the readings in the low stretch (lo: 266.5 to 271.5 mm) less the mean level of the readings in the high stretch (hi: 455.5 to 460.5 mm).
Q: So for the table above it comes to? -40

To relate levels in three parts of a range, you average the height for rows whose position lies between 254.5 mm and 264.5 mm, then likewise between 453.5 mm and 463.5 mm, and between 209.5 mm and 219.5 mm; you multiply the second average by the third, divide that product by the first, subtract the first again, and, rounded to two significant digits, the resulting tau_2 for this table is 85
